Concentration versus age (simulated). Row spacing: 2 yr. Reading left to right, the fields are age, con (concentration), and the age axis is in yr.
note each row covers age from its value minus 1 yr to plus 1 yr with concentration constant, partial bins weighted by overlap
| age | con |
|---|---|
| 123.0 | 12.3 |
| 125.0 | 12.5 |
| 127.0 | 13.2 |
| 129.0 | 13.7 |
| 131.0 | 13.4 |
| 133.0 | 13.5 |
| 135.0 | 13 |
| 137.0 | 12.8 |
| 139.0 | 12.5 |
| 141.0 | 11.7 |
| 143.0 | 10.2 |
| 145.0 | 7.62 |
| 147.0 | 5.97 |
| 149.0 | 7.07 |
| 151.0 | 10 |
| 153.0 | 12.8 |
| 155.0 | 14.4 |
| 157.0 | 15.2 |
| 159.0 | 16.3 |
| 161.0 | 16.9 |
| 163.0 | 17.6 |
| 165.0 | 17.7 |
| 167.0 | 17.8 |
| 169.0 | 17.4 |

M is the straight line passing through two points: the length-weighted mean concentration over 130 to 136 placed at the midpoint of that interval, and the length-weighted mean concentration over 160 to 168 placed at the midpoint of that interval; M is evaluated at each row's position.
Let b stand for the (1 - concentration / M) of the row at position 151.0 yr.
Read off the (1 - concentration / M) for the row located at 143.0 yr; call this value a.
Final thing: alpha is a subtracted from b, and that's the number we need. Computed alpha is 0.06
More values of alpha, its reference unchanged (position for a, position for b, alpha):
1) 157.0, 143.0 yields 0.22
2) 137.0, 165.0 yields -0.08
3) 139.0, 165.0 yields -0.12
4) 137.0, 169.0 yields -0.03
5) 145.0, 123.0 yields -0.52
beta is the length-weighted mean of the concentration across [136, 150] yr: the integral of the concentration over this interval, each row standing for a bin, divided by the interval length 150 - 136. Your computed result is 10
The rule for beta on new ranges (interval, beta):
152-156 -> 14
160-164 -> 17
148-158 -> 12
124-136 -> 13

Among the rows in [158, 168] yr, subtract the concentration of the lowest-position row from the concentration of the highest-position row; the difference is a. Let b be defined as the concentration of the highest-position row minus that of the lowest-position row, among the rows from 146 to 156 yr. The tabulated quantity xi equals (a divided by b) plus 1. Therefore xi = 1.2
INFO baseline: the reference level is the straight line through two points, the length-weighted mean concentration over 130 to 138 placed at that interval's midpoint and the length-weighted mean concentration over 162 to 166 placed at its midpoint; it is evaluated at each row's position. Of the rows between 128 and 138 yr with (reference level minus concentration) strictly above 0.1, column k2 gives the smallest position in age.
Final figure 135.0 yr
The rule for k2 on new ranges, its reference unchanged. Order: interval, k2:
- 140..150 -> 141.0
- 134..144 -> 135.0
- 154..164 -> 155.0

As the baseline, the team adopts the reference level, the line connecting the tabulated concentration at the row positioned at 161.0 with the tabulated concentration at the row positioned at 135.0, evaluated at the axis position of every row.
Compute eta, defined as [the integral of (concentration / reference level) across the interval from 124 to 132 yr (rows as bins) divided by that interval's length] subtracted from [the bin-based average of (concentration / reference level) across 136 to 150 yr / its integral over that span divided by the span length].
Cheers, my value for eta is -0.4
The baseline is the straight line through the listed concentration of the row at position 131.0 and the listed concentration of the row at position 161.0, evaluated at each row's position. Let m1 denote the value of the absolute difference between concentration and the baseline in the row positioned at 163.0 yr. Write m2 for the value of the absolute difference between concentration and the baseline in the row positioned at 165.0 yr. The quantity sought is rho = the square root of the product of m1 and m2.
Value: 0.4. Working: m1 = 0.5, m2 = 0.3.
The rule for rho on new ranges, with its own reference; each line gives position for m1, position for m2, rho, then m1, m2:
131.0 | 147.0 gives 0.0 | 0.0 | 9.3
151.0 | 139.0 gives 3.2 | 5.7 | 1.8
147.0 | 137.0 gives 3.5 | 9.3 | 1.3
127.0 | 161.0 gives 0.0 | 0.3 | 0.0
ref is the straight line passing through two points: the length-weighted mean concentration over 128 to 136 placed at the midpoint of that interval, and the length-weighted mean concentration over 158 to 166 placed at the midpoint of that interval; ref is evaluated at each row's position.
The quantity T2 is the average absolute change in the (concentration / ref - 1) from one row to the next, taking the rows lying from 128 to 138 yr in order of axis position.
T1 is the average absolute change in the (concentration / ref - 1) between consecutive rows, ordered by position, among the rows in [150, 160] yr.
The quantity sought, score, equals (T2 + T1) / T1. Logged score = 1.4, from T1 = 0.08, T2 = 0.035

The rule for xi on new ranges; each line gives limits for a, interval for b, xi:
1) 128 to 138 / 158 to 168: 0.4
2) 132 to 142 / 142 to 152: 10.0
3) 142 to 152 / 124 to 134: 0.8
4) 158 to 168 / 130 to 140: -0.7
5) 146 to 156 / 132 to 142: -3.7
